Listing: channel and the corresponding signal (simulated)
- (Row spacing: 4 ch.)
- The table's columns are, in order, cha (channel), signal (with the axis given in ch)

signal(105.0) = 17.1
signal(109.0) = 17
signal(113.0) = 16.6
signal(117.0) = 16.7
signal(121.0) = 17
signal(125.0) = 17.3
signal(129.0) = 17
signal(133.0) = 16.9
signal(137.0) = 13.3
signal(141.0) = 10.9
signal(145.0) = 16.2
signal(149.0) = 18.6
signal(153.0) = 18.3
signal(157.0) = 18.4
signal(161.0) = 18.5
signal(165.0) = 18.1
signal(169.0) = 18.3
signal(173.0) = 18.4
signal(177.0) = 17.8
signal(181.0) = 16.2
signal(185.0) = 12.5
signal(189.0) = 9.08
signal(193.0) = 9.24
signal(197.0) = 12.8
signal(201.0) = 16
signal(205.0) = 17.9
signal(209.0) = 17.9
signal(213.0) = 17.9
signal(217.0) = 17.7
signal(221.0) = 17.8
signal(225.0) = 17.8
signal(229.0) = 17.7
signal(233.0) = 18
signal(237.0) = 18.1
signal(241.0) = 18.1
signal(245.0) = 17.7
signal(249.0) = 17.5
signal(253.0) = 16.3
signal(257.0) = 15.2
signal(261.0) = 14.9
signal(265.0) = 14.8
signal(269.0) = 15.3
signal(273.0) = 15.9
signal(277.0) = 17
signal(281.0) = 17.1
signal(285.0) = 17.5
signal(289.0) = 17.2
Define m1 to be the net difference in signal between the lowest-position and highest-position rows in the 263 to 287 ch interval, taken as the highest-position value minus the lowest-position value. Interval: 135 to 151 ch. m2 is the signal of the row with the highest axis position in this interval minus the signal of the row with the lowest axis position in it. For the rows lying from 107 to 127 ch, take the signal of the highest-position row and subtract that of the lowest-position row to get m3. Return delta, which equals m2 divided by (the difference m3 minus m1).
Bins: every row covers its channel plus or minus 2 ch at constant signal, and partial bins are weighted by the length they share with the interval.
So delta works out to -2.2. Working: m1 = 2.7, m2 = 5.3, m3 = 0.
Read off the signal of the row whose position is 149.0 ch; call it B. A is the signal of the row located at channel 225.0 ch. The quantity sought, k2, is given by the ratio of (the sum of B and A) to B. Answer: 2.0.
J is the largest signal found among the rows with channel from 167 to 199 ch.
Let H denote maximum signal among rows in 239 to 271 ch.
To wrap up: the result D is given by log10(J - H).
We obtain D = -0.52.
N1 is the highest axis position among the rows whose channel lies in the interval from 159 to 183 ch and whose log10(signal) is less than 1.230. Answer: 181.0 ch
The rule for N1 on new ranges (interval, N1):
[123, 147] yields 145.0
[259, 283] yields 273.0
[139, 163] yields 145.0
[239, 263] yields 261.0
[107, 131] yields 117.0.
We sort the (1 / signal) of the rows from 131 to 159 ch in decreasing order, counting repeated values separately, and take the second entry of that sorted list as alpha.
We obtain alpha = 0.075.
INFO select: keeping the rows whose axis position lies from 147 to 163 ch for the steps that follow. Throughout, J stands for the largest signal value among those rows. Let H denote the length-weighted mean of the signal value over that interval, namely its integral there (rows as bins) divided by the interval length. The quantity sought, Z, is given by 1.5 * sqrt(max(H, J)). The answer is 6.47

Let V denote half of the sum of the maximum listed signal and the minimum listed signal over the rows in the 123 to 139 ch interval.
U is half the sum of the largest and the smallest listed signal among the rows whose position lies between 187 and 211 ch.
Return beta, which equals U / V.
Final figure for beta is 0.88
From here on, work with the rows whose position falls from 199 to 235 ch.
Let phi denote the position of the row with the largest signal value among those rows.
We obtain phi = 233.0 ch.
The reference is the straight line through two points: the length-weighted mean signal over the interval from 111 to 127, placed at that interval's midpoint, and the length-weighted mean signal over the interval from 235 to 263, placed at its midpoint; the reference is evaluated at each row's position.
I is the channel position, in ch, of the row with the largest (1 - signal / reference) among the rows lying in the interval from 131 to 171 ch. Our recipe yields 141.0 ch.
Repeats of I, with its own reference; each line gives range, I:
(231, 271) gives 265.0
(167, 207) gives 189.0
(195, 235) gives 197.0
